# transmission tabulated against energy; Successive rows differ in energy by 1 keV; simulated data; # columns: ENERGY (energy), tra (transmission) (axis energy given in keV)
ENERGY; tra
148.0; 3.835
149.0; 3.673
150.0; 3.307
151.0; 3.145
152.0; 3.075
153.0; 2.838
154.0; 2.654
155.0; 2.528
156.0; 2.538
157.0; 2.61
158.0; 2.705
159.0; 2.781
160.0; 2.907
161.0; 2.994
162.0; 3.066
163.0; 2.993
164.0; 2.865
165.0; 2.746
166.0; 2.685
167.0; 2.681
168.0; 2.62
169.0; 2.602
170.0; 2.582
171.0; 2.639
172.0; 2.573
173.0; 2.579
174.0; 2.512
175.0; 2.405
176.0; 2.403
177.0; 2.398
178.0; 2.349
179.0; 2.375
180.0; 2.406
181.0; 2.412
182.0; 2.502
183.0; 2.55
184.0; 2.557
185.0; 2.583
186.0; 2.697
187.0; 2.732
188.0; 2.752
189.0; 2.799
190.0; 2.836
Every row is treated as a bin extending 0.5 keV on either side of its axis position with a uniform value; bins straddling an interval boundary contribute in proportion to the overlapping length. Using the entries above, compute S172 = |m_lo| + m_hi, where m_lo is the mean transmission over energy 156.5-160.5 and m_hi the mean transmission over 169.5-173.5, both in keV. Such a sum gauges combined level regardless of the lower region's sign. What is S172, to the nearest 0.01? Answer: 5.34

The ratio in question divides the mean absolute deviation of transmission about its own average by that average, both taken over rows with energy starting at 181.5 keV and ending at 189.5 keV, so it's 0.0372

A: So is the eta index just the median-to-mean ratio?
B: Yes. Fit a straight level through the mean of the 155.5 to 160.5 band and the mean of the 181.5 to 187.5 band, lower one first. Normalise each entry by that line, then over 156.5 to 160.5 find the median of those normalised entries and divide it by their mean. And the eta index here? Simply 0.997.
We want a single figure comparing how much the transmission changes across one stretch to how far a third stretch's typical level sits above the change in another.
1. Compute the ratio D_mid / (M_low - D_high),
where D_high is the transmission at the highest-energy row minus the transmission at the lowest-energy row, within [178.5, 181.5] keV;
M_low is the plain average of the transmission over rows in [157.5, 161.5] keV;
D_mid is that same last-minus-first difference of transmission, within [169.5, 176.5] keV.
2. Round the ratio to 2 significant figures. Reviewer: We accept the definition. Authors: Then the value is -0.064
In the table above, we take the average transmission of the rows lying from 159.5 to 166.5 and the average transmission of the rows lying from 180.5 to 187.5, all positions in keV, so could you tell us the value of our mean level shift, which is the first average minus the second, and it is 0.32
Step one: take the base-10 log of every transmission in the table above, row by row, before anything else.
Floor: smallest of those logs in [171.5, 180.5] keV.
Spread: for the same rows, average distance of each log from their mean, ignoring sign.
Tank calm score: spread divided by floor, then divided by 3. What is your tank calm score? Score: 0.0116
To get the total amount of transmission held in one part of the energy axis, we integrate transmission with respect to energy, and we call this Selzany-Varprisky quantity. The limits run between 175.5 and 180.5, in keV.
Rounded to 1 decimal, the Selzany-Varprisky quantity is 11.9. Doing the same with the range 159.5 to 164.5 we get 14.8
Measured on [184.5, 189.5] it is 13.6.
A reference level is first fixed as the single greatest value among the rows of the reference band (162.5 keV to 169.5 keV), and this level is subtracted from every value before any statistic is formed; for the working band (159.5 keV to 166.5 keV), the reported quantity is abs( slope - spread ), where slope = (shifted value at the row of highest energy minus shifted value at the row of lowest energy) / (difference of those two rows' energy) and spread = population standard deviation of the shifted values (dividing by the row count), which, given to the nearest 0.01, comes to 0.17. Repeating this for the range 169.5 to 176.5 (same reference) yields 0.12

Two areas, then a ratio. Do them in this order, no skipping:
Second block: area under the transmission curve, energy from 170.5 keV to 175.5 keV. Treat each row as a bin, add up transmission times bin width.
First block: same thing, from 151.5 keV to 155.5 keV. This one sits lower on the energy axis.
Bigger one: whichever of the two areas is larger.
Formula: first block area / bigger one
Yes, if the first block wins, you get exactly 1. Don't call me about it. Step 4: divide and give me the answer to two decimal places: 0.87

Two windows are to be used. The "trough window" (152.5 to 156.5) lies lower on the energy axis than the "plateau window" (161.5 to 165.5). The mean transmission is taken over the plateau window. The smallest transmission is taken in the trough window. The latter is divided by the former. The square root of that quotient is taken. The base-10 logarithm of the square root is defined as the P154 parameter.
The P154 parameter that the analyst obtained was -0.031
